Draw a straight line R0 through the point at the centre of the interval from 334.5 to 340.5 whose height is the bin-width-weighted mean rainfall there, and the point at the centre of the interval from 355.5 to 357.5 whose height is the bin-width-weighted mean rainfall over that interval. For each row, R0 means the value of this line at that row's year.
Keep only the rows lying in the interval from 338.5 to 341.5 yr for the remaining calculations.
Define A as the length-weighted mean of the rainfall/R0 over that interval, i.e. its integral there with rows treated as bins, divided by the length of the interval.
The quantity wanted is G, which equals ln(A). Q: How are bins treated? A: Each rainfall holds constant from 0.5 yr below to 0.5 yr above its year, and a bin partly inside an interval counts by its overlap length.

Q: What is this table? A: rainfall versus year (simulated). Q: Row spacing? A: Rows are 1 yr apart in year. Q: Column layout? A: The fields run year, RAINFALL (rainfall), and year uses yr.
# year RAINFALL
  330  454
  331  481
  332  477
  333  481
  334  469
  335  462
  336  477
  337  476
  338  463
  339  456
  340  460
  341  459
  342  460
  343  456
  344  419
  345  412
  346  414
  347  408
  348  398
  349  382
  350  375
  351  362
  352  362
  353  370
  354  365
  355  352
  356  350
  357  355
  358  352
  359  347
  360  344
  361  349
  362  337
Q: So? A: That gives 0.02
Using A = 1.02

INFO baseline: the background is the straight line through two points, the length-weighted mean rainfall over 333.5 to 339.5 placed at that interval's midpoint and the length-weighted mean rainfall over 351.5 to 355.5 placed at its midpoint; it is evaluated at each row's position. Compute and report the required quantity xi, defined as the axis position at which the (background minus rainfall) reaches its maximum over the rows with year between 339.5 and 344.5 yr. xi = 344 yr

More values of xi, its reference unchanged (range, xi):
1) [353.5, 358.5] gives 355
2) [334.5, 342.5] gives 335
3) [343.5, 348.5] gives 345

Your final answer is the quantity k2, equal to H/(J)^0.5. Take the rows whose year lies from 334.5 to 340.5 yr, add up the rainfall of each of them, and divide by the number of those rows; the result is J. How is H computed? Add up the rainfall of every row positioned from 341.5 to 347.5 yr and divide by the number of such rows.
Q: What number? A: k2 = 20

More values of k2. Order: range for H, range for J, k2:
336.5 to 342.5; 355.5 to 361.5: 25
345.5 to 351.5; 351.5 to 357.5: 21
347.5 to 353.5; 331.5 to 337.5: 17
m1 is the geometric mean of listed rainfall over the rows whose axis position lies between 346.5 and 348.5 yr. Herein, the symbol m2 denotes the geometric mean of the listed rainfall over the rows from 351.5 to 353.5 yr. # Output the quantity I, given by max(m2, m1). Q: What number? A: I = 403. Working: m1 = 403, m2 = 366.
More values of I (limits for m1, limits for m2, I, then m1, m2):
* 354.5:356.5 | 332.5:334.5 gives 475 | 351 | 475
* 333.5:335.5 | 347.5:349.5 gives 465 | 465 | 390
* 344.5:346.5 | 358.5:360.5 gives 413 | 413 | 345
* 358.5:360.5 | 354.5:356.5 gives 351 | 345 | 351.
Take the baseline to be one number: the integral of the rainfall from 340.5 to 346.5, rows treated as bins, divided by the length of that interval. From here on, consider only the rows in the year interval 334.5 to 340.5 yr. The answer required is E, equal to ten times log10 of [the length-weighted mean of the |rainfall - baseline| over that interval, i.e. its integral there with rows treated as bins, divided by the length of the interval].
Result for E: 14.6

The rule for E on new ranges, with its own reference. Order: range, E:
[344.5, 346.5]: 13.7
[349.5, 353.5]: 18.4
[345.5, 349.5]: 15.6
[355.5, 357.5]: 19.3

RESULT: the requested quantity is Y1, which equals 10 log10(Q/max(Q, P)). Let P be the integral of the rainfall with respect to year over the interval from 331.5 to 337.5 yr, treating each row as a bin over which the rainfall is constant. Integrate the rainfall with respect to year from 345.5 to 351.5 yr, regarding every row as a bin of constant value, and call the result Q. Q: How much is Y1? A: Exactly -0.8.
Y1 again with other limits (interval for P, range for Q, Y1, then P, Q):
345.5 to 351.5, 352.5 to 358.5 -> -0.4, 2339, 2144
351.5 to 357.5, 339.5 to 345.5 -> 0.0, 2154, 2666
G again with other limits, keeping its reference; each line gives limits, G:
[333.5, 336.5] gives -0.02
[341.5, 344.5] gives 0.03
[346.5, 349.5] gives -0.02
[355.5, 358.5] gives 0.01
